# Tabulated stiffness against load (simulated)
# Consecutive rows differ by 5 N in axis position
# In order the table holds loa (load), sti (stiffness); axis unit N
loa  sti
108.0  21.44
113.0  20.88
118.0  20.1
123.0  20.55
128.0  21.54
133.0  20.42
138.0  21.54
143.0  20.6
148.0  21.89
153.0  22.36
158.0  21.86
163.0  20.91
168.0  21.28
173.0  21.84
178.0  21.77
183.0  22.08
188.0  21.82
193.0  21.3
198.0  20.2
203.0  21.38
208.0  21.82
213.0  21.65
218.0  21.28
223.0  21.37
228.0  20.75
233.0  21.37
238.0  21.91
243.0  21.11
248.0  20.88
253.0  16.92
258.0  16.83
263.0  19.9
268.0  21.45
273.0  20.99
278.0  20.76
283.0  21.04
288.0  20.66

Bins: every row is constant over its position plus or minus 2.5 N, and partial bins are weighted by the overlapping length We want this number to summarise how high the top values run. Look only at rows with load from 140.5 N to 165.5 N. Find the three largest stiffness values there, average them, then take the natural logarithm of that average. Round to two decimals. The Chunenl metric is 3.09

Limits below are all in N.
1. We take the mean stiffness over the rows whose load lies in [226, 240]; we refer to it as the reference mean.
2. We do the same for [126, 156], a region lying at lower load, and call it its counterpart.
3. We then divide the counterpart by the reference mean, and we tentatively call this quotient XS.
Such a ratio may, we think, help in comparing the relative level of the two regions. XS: 1.002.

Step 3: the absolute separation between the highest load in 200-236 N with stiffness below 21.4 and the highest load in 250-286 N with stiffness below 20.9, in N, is 45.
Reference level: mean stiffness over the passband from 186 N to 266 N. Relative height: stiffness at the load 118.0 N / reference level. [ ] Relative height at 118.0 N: 0.97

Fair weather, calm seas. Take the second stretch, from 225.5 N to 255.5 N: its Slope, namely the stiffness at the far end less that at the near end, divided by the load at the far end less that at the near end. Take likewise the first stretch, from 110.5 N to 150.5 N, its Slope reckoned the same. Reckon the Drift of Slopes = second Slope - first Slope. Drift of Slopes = -0.18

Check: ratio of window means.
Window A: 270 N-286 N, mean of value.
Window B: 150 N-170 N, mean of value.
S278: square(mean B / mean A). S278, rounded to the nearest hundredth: 1.07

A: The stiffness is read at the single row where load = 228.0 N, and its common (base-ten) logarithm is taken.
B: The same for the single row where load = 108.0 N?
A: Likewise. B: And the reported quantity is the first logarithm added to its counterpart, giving 2.65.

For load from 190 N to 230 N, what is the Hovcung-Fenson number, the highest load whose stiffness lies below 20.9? 228.0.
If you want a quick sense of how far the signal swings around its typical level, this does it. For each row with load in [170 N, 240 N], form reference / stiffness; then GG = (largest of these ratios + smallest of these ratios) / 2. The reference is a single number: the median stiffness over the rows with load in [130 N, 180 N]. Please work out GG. 1.03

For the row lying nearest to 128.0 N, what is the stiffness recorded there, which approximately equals 21.54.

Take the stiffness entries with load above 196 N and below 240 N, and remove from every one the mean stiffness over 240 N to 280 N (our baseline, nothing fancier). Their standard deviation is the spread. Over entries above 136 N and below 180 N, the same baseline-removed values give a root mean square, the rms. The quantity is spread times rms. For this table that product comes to 0.9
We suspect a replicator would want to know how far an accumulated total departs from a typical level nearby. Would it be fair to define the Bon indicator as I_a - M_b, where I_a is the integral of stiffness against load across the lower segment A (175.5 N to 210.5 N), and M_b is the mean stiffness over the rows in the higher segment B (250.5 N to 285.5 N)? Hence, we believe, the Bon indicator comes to 732.2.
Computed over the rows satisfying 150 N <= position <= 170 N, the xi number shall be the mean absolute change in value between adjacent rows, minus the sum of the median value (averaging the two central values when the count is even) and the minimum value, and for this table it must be -41.87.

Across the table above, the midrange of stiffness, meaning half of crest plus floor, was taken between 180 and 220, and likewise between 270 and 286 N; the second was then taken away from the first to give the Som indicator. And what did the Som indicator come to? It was 0.24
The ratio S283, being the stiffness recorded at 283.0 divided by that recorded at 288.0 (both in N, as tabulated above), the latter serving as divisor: 1.02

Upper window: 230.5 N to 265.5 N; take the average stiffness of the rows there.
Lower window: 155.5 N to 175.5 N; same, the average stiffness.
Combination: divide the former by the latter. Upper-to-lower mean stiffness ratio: 0.92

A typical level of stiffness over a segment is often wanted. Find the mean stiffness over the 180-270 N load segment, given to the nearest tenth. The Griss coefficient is 20.8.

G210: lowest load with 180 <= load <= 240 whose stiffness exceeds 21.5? 183.0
